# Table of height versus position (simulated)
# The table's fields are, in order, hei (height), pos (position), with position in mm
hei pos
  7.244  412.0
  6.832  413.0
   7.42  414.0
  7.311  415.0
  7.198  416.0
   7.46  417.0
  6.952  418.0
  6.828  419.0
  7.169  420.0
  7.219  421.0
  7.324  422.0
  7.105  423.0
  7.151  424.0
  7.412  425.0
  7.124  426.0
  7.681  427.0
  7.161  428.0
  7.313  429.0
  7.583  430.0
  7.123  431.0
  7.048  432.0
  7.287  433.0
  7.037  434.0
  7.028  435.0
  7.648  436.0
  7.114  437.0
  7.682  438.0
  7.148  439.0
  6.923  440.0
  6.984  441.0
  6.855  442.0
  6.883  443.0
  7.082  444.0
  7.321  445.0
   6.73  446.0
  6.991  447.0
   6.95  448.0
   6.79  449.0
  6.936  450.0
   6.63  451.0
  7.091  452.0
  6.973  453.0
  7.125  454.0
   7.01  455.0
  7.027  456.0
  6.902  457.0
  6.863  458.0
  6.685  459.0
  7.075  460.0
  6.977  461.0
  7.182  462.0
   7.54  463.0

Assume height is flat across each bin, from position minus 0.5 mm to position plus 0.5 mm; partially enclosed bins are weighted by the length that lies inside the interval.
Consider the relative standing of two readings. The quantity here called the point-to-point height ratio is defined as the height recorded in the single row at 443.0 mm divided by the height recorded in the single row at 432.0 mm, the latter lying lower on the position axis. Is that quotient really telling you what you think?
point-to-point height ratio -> 0.98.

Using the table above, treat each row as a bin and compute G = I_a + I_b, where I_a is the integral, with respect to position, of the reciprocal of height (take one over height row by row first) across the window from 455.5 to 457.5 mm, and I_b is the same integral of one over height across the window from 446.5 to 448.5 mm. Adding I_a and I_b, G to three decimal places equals 0.574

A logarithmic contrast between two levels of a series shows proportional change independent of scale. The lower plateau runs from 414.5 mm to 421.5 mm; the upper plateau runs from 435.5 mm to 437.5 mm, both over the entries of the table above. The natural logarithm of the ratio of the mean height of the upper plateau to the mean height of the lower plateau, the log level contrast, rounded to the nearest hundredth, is 0.03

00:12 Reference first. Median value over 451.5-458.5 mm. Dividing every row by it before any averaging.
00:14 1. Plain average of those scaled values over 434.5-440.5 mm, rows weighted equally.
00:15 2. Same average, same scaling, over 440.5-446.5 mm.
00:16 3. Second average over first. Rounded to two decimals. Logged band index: 0.96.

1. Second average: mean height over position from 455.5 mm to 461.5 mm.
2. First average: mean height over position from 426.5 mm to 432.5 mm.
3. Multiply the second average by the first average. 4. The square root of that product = 7.12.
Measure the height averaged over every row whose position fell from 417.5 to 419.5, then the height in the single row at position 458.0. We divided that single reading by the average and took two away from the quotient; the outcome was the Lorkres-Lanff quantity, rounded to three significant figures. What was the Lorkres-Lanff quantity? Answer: -1.00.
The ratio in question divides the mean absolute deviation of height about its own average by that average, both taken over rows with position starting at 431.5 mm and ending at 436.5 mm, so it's 0.029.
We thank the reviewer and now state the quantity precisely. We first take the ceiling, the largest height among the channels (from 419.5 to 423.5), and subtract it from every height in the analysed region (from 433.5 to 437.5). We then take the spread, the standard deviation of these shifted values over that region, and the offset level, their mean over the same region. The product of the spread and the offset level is -0.03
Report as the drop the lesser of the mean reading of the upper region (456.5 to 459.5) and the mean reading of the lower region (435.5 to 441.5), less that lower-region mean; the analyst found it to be -0.43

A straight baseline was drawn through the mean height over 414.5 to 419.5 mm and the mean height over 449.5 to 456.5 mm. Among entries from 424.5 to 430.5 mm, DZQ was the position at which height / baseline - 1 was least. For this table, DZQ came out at 426.0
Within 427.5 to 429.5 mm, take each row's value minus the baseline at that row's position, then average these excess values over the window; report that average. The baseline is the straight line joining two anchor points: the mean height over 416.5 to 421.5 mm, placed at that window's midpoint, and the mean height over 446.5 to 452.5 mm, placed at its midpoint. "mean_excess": 0.18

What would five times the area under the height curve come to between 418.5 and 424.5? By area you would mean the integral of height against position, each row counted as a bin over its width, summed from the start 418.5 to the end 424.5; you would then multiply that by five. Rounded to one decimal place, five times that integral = 214.0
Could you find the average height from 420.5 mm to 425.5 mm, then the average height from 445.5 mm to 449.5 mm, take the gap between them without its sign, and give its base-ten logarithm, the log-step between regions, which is -0.42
